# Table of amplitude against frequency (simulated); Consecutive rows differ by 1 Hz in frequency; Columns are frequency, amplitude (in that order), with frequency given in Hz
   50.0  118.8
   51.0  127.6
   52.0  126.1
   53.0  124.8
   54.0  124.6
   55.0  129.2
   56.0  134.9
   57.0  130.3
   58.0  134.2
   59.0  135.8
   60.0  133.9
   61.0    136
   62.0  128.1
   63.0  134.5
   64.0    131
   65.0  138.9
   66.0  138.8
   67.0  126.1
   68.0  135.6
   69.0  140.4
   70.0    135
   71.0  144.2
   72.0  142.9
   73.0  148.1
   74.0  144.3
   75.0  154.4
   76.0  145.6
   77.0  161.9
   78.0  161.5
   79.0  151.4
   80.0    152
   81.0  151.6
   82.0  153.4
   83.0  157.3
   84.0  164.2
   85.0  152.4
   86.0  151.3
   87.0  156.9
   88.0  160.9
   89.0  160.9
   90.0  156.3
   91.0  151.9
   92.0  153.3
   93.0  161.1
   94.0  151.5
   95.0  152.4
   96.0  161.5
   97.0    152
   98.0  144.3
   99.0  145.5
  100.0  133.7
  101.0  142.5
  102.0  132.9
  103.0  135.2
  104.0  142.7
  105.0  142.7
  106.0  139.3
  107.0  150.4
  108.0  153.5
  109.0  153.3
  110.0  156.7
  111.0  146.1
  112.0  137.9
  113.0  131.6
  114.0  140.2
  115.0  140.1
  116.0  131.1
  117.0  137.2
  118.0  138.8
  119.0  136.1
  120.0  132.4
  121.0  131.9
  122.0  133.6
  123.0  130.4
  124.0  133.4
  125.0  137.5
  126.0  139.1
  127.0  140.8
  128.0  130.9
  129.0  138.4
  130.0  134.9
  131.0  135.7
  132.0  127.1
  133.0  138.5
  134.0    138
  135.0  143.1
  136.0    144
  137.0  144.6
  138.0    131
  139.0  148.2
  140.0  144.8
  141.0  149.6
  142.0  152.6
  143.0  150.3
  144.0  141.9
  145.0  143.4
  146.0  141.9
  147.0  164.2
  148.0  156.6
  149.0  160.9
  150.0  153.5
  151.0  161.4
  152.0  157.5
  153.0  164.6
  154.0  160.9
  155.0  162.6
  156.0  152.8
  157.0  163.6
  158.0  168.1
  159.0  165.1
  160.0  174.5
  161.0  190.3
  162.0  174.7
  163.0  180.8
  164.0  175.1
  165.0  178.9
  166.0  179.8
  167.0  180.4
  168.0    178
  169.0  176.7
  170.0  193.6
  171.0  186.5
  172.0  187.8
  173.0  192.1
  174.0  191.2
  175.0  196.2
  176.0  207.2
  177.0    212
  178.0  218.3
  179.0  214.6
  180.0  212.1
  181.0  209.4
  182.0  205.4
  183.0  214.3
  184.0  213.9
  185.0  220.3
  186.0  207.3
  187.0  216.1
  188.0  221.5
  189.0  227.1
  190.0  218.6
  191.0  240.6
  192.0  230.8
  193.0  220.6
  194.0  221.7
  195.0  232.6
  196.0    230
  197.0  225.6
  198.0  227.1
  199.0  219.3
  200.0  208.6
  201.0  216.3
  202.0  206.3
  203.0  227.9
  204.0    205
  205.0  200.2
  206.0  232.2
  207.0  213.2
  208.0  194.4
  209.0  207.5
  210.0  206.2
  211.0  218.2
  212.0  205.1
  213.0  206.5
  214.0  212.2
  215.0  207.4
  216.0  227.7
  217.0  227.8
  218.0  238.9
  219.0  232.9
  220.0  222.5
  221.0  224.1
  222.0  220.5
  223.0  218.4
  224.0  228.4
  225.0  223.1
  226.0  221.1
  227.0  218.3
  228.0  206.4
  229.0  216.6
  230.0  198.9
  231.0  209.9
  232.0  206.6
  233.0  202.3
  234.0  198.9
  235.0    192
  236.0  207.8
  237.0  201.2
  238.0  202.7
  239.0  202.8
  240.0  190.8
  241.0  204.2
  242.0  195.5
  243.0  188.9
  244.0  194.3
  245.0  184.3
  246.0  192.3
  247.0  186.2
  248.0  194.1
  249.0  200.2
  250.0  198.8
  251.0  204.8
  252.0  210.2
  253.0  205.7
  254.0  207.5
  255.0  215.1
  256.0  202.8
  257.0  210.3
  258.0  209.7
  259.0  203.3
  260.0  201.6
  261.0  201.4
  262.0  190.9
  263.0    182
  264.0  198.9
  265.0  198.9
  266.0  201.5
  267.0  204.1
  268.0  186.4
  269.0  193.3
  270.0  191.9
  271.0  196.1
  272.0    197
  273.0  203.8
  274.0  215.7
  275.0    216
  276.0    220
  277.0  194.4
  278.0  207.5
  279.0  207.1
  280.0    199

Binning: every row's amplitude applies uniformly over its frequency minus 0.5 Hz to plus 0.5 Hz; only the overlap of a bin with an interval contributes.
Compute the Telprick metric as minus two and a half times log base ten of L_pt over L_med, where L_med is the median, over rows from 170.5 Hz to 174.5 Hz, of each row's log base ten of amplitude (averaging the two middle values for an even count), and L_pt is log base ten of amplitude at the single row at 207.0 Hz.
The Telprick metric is -0.024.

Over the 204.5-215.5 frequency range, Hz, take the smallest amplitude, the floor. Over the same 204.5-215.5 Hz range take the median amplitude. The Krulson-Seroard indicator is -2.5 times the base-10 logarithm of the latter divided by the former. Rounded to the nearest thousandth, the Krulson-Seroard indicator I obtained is -0.070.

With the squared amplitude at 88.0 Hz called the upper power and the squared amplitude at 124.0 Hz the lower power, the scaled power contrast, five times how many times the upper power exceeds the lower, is 7.3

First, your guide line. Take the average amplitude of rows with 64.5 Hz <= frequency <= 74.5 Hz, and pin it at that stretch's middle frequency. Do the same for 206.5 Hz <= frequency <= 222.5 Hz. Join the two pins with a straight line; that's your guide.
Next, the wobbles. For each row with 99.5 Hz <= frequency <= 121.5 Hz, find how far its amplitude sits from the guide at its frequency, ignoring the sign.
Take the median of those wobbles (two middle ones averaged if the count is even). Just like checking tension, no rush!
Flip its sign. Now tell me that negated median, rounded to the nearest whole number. -22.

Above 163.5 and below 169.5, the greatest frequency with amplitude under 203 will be 169.0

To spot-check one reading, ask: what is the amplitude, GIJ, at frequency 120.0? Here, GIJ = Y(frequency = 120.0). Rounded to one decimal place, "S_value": 132.4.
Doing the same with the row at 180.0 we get 212.1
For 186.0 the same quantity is 207.3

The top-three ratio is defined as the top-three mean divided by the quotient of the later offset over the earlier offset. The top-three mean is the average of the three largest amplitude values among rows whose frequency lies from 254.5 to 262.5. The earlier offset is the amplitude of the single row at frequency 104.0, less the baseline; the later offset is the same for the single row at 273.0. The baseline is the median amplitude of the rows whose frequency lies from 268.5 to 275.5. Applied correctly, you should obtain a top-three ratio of -1690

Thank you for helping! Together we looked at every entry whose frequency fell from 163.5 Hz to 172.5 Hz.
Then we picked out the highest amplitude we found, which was 193.6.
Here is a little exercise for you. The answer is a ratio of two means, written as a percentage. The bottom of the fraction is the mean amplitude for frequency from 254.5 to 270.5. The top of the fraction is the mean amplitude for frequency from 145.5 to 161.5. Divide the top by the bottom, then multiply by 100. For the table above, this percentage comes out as 81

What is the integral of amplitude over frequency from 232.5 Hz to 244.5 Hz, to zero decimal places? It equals 2381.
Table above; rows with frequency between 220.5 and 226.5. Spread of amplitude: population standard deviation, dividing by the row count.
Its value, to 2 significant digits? 3.2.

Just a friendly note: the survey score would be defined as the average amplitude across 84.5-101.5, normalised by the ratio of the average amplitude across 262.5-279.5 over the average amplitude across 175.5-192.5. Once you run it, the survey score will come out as 165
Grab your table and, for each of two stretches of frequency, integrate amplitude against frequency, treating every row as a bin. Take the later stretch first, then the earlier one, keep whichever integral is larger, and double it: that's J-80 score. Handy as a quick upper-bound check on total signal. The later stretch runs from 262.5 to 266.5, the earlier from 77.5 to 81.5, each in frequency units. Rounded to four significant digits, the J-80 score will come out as 1563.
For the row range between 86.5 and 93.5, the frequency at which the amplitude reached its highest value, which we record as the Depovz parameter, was 93.0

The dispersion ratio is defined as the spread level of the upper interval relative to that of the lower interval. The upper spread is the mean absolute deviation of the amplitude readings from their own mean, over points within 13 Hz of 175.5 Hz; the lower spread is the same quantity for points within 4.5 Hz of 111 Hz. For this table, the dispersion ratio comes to 2.0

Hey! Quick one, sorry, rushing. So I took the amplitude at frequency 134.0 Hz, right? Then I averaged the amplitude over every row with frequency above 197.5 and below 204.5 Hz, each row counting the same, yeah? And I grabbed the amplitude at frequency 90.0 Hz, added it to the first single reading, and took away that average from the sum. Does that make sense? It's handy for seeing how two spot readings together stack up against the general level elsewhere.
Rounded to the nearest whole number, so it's 79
